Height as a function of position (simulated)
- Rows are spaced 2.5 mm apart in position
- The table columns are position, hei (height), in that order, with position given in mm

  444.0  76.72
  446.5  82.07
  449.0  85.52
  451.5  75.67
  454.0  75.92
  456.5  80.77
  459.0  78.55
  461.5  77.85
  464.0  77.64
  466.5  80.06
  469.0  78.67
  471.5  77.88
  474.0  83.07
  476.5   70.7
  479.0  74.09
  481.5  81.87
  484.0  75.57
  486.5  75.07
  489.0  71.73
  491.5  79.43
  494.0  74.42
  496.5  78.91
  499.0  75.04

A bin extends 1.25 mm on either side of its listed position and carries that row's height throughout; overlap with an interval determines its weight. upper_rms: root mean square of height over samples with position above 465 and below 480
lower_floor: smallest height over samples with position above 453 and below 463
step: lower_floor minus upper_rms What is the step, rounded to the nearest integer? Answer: -2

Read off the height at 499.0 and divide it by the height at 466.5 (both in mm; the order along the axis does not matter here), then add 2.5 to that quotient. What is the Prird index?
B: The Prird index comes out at 3.44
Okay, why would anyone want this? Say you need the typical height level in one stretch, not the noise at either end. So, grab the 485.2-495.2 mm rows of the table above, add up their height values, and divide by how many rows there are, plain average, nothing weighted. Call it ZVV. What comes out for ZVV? 75.2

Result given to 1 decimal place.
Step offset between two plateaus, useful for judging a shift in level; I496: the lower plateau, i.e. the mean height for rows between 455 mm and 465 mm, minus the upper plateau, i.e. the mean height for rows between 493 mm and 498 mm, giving 2.0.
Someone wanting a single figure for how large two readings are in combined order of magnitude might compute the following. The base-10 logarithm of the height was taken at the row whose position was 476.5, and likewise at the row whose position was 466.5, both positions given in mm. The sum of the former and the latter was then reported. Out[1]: 3.75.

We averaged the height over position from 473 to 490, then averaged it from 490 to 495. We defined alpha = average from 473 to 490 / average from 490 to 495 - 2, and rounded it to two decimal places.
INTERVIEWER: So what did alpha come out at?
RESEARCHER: -1.01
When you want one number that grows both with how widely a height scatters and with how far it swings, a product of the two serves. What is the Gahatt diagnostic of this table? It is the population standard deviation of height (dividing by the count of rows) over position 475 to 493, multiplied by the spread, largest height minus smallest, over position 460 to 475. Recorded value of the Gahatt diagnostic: 20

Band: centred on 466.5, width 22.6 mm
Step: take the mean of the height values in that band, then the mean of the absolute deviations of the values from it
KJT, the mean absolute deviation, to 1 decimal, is 2.1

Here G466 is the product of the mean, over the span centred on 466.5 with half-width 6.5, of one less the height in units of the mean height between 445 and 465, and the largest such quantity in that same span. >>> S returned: 0.000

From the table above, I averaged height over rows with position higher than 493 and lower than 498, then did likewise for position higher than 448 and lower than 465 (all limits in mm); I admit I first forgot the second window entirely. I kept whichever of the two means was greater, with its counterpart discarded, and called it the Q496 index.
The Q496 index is 78.8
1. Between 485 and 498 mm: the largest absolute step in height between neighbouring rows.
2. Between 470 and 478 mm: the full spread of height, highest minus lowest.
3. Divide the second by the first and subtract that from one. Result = -0.6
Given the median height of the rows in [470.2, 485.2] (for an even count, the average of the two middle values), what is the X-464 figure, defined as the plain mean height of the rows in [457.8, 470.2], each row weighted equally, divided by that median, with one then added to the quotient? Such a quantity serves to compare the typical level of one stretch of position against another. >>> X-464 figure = 2.02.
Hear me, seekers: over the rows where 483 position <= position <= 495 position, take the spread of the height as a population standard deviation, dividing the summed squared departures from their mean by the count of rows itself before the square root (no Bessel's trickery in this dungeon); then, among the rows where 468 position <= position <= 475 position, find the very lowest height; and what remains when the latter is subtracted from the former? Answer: -75.4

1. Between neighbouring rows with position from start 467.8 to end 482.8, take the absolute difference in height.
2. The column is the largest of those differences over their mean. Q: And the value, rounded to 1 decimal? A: 2.1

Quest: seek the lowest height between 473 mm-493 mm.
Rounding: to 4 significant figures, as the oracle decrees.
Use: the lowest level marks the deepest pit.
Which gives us 70.70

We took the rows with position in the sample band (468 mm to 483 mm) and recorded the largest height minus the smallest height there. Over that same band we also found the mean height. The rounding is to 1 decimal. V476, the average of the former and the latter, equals 45.0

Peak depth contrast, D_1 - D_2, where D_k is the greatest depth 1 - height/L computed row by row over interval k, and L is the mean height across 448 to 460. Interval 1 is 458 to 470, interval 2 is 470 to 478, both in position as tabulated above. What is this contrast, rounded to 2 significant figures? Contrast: -0.088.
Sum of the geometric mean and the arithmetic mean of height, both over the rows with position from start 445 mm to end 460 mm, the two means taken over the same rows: 159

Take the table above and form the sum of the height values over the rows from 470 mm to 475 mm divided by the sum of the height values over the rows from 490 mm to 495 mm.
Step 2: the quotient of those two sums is 1.046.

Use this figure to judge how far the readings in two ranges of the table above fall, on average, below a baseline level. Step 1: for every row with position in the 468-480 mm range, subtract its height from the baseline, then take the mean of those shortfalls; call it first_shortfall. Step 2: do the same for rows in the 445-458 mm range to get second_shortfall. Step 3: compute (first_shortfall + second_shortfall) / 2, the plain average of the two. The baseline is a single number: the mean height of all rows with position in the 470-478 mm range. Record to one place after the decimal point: -1.2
